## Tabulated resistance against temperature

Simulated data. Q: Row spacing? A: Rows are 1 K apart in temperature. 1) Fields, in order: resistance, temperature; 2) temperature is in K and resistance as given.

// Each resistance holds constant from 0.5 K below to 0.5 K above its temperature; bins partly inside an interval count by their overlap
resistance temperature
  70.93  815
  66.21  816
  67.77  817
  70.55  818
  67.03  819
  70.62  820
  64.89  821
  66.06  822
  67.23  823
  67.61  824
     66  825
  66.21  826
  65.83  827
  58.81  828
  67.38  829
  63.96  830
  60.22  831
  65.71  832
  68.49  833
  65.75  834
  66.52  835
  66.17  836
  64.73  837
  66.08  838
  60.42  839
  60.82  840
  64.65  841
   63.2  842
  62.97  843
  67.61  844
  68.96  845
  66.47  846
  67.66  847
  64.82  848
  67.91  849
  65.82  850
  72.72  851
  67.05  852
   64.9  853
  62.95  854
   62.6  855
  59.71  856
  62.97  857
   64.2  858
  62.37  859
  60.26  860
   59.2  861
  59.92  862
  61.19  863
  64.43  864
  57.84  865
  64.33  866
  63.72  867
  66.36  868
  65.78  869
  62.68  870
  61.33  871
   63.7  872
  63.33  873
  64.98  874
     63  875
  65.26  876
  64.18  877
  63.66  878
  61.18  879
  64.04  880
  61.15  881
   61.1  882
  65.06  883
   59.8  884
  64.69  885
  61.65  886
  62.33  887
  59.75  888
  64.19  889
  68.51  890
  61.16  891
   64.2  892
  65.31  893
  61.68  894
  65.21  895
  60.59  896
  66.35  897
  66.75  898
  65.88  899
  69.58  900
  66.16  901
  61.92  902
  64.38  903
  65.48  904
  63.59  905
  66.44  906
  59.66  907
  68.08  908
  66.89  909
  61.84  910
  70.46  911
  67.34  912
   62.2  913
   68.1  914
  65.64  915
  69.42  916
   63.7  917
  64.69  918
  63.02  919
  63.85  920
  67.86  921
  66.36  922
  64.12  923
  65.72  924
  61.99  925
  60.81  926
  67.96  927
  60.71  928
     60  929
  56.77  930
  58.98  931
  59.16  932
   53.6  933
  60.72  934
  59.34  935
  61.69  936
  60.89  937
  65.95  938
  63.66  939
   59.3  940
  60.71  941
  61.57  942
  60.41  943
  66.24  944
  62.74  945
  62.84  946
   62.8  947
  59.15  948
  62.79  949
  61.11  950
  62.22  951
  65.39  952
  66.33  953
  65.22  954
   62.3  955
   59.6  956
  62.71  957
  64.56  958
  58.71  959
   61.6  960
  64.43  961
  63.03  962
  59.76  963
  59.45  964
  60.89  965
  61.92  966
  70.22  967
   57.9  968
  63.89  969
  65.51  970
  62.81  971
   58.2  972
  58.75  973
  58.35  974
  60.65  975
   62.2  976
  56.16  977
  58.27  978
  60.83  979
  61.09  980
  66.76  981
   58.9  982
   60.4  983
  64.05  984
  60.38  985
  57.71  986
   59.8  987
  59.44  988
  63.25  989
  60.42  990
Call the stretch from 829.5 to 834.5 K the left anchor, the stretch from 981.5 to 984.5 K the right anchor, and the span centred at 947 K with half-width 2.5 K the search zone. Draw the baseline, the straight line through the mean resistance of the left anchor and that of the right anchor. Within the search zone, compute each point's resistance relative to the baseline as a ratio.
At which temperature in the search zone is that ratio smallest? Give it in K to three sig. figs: 948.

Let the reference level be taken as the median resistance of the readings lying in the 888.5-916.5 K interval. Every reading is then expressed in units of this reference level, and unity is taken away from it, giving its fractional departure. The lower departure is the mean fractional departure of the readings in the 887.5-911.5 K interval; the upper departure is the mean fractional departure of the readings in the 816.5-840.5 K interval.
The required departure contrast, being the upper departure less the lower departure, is 0.01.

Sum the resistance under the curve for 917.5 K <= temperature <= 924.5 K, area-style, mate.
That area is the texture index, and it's 456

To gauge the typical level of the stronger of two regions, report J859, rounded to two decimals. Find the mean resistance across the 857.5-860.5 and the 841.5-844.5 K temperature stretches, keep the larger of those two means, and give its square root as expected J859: 8.04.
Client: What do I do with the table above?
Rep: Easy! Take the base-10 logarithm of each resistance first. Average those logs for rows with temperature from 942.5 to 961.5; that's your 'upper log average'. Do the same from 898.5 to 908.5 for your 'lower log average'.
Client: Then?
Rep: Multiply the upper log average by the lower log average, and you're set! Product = 3.26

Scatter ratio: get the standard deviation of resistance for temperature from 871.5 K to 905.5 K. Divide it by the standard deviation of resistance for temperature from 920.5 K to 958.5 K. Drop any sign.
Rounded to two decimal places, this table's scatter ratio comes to 0.76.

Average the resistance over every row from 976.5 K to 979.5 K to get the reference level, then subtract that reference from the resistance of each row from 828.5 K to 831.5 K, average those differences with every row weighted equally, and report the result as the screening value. 5.4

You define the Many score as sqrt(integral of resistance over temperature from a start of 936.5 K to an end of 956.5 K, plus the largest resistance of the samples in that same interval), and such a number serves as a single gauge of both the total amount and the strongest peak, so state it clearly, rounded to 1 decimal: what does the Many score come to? 36.3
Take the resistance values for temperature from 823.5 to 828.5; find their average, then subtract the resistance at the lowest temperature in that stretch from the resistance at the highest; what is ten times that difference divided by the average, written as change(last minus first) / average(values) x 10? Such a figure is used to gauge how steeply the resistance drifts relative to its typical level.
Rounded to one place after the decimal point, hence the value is -1.4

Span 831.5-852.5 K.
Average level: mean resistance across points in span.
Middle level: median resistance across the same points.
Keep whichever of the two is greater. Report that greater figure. 66.1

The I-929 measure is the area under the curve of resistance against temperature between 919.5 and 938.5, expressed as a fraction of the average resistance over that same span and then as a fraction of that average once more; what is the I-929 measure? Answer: 0.307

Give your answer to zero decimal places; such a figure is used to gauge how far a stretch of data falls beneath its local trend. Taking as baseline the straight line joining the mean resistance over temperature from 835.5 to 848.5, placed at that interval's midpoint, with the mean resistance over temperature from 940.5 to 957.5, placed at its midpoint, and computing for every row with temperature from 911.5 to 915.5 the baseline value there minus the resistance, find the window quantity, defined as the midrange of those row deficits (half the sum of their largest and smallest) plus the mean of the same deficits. -4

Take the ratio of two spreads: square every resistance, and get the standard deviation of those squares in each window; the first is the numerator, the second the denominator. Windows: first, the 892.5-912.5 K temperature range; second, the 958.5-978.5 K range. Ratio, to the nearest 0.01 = 0.91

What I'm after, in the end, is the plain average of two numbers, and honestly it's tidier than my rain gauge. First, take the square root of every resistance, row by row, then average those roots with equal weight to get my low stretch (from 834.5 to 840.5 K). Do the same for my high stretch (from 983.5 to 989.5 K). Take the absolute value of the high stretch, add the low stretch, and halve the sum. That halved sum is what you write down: 7.90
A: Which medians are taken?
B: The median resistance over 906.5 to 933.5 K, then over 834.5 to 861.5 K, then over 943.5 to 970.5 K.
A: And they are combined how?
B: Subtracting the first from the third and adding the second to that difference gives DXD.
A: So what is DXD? 63.6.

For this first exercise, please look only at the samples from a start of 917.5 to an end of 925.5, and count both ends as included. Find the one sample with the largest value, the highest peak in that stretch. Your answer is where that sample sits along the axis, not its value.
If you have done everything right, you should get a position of 921 K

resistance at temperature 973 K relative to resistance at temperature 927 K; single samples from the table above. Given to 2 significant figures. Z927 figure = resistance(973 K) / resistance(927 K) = 0.86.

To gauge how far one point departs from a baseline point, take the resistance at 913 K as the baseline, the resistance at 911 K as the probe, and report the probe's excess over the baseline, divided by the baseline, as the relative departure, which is 0.13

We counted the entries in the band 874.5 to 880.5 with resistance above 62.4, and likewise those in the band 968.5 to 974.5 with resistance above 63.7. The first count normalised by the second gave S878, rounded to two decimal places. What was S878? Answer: 2.50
